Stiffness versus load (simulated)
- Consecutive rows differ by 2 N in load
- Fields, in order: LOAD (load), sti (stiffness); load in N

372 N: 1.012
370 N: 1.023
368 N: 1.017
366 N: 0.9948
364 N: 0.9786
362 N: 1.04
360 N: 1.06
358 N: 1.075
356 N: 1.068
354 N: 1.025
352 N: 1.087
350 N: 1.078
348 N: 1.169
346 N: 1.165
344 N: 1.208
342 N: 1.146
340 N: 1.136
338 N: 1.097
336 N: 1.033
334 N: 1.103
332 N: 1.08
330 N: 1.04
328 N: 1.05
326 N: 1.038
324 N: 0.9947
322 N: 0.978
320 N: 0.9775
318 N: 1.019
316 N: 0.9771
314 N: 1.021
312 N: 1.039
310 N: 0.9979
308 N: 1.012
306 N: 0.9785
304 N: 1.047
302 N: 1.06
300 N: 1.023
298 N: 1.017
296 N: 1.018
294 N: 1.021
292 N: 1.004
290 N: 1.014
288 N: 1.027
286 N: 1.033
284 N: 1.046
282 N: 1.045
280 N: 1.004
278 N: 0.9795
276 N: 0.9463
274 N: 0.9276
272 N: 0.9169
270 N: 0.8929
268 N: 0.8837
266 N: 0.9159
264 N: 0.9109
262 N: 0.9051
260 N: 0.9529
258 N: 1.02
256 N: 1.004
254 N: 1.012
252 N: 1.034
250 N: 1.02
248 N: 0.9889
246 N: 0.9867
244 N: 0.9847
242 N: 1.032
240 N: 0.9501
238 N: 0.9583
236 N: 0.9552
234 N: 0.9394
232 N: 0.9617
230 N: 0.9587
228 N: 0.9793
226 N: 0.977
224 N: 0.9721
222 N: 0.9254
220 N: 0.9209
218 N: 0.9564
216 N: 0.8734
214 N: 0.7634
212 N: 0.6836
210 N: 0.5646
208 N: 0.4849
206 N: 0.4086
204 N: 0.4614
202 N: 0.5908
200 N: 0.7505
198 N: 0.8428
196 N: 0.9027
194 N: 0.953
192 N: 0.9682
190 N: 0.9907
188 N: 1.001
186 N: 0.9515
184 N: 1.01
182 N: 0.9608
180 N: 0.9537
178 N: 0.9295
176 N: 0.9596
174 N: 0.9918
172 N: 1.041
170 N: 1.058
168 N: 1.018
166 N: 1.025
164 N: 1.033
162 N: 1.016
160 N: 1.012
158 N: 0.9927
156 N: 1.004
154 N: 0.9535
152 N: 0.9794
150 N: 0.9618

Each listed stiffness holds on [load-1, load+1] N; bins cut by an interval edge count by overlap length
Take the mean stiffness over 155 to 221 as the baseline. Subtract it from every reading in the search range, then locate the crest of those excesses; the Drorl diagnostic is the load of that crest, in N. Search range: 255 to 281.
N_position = 258 N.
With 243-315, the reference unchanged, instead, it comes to 302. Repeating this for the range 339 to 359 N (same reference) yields 344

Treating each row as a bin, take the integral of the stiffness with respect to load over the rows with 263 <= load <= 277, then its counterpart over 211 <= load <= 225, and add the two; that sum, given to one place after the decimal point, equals 25.0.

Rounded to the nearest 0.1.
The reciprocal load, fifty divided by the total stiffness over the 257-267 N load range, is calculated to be 10.6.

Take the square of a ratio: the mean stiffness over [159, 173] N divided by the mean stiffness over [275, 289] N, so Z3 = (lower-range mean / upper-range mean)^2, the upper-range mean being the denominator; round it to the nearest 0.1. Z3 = 1.0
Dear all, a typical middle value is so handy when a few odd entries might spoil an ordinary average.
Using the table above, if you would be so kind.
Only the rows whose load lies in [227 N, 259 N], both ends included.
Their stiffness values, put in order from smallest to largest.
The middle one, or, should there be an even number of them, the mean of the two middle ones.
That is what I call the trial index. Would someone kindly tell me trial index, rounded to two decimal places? 0.99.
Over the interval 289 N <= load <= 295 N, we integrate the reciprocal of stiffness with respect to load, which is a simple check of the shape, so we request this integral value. 5.92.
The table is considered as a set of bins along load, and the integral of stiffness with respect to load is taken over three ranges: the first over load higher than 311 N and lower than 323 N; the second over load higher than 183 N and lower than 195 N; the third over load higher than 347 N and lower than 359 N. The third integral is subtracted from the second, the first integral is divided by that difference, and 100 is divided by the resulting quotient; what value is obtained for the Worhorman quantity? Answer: -10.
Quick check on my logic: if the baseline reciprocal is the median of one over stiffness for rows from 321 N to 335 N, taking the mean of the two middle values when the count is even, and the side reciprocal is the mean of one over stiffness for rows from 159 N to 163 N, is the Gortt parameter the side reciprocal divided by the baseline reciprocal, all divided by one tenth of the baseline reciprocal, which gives 10.7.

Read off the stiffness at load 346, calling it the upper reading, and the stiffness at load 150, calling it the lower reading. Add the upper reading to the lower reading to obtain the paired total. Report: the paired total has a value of 2.13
